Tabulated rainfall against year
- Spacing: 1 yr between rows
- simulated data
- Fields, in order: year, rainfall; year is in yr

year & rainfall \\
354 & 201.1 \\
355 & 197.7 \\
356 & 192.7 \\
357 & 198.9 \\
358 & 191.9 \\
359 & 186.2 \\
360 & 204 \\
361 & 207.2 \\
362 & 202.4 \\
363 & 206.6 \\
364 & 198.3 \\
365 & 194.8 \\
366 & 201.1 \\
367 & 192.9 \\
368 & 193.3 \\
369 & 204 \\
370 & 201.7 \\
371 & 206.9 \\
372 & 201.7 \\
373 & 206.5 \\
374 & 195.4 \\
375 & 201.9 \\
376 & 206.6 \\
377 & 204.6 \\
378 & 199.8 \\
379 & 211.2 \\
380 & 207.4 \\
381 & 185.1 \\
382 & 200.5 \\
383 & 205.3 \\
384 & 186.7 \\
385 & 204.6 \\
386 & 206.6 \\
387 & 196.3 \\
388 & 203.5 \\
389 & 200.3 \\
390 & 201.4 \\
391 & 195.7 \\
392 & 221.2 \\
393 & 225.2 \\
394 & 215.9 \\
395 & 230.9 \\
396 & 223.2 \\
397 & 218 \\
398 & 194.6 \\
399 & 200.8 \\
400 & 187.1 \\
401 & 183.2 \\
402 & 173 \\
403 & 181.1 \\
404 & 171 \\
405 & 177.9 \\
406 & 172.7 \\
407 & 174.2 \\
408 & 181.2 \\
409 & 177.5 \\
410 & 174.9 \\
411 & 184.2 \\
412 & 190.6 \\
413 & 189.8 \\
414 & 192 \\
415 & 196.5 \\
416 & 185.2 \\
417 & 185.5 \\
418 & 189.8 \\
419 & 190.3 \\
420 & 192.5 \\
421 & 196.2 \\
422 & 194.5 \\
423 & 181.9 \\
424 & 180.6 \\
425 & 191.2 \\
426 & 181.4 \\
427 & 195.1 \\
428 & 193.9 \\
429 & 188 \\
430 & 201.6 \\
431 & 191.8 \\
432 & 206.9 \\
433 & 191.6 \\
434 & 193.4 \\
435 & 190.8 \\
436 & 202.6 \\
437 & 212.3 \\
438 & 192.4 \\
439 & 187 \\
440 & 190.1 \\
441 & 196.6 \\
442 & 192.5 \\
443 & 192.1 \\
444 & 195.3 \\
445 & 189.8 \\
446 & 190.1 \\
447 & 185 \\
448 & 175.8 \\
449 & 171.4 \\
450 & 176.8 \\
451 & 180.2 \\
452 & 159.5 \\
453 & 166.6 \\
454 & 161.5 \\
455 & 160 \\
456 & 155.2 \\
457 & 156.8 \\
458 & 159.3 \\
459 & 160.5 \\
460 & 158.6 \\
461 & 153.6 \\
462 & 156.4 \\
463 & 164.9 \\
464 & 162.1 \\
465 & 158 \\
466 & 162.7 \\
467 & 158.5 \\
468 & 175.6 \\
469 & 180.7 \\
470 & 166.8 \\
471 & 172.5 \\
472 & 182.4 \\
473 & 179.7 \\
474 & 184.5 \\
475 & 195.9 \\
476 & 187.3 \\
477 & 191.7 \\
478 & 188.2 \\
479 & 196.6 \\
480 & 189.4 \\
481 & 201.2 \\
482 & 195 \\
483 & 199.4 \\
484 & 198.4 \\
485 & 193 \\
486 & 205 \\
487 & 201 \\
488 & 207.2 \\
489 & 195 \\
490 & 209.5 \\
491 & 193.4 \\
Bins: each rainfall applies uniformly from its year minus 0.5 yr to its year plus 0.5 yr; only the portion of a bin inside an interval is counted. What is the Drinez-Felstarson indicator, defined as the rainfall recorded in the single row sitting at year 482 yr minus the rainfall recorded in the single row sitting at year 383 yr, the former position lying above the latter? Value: -10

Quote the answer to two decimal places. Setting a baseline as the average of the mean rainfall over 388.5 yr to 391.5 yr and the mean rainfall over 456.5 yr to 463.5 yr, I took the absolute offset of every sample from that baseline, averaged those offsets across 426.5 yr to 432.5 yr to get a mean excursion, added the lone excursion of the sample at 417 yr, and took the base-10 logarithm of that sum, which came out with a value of 1.38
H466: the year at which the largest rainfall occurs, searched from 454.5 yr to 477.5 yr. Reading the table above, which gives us 475 yr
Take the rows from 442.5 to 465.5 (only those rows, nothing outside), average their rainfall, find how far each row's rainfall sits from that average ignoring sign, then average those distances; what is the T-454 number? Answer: 12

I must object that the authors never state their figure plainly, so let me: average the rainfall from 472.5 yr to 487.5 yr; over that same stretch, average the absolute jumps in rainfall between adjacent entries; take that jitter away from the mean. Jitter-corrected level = 187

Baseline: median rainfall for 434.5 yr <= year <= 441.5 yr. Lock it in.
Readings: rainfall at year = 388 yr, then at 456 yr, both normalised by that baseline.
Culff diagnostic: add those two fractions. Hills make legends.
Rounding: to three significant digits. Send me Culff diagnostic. 1.86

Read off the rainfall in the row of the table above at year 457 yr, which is 156.8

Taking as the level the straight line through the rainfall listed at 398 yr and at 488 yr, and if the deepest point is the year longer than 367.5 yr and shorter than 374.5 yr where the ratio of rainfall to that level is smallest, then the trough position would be 368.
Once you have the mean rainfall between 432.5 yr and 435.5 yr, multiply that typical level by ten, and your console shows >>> 1919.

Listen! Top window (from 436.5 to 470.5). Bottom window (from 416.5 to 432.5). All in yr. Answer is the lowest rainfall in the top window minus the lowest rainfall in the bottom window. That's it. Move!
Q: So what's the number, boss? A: -27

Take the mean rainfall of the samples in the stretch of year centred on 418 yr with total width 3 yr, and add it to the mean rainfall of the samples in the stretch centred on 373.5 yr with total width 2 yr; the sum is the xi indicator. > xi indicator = 389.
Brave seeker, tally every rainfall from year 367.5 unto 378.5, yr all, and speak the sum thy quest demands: 2222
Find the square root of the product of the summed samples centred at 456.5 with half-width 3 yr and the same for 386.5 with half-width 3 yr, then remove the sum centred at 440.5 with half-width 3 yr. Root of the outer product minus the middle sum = -82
